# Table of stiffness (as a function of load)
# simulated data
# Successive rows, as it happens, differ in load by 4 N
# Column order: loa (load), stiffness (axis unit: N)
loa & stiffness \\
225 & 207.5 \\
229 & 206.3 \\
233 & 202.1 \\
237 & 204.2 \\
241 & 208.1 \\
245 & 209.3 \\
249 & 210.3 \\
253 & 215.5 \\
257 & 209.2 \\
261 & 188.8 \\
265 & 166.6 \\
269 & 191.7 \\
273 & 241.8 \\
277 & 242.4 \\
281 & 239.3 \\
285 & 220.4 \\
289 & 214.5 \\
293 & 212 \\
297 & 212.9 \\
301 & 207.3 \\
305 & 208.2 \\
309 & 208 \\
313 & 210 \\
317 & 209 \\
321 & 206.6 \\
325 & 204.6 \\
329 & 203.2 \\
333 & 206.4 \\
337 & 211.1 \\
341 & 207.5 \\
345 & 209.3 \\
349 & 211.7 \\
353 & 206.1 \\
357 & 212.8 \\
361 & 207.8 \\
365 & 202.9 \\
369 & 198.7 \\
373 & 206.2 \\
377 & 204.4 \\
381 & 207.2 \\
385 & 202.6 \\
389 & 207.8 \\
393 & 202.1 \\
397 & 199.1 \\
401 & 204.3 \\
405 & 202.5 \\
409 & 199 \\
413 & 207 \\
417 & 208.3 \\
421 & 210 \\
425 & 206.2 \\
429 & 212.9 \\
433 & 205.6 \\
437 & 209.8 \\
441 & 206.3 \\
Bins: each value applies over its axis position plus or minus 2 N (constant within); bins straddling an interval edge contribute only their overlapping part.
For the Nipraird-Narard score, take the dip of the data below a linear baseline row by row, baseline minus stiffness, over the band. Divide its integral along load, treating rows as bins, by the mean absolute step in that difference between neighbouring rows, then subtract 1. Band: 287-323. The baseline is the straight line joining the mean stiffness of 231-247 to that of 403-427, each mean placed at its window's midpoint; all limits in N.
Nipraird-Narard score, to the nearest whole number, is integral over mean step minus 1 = -77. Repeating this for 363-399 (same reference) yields 17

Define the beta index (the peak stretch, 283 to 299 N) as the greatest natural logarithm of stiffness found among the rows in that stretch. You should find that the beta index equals 5.395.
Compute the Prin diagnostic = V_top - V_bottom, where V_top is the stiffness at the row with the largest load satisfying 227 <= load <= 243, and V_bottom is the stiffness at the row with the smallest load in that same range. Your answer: 1.8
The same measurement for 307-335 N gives -1.6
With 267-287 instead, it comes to 28.7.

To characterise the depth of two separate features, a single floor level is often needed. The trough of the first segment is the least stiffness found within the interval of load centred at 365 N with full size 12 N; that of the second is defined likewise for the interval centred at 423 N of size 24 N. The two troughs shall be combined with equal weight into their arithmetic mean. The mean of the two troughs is 202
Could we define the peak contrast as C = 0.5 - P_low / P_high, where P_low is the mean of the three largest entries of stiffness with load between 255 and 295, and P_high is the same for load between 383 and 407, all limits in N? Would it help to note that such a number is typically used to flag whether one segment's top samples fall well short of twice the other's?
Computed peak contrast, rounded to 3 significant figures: -0.677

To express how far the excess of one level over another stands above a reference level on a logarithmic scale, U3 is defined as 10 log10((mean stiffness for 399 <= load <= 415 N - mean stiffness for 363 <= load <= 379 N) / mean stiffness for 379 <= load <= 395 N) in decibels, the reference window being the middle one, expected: -31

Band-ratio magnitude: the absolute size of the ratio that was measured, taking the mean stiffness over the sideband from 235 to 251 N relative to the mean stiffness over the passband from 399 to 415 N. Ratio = 1.02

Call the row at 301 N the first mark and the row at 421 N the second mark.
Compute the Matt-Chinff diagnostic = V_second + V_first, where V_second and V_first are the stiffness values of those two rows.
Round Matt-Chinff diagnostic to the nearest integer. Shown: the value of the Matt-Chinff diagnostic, 417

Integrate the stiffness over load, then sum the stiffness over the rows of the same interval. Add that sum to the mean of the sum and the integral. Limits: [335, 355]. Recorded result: 3660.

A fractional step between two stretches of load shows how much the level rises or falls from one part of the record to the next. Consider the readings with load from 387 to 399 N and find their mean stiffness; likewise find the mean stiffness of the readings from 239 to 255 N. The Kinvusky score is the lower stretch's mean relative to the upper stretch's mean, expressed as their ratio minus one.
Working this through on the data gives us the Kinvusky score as 0.038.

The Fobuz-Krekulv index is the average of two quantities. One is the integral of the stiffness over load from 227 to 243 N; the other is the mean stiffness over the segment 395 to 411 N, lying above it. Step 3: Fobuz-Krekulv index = 1742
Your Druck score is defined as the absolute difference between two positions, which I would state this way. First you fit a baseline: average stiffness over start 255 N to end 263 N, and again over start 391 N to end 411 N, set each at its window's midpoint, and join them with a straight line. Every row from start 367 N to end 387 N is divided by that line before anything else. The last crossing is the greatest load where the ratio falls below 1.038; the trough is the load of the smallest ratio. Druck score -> 16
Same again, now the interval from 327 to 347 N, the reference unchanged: 12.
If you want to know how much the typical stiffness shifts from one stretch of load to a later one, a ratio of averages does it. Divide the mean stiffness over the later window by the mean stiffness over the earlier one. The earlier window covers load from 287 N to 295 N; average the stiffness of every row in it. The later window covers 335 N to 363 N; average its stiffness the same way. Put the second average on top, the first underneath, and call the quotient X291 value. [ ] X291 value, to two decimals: 0.98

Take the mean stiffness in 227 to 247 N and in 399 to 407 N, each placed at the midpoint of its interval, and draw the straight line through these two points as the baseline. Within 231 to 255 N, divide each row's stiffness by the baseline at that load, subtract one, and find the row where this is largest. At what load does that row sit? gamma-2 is 253 N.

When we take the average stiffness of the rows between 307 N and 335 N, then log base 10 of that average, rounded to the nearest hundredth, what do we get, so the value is 2.32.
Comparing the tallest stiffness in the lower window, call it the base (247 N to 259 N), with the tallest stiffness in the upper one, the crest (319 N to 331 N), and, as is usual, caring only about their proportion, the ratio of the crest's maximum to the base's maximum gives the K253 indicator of 0.96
